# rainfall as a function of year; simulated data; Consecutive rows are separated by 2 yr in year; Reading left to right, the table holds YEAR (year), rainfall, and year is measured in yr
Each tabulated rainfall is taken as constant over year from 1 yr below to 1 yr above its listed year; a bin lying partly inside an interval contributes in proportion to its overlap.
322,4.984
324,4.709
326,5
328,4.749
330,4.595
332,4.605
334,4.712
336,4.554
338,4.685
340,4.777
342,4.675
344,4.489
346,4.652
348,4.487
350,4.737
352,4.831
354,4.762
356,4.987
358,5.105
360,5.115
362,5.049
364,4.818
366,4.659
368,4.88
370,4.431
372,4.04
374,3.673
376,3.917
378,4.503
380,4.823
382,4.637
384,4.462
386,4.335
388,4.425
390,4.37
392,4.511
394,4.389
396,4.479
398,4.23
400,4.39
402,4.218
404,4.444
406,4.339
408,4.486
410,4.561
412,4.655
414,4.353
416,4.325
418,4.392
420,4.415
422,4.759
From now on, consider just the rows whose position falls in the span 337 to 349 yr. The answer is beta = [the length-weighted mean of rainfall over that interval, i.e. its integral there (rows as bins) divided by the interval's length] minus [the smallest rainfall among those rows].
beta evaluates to 0.14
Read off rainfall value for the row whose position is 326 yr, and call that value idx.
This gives 5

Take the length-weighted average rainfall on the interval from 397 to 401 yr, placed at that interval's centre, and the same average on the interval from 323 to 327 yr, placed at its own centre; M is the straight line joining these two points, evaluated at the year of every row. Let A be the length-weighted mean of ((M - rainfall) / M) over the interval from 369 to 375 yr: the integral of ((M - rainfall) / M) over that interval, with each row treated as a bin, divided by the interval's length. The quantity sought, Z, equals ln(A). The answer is -2.28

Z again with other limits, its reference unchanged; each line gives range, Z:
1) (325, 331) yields -4.54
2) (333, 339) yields -3.66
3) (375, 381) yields -4.51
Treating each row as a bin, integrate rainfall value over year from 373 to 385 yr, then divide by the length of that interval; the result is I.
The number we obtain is 4.3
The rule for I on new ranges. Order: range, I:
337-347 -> 4.7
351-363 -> 5.0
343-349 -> 4.5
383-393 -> 4.4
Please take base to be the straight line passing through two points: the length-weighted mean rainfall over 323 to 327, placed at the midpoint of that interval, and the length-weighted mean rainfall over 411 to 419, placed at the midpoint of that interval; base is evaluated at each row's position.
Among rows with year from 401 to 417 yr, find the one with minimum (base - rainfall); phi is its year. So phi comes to 412 yr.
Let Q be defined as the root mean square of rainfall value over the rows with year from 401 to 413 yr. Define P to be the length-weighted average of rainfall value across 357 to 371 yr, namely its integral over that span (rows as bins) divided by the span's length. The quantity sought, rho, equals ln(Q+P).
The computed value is 2.23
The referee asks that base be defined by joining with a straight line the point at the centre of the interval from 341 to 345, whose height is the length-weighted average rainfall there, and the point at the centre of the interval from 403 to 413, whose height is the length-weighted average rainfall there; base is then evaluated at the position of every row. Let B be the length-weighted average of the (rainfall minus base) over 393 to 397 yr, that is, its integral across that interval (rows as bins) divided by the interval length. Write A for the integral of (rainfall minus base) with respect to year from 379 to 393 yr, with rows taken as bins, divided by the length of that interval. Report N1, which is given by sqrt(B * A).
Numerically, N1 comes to 0.04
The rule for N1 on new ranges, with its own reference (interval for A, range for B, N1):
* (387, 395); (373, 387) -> 0.14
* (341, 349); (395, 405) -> 0.02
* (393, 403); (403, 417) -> 0.08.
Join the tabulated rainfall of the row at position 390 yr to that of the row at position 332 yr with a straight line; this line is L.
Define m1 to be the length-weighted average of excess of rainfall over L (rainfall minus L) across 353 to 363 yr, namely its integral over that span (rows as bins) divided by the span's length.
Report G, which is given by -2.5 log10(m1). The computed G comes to 0.7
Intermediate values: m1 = 0.50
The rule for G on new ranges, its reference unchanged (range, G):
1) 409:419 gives 1.8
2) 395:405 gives 4.1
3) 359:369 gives 0.9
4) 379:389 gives 2.1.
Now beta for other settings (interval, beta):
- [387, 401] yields 0.17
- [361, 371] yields 0.34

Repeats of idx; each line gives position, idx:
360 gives 5.115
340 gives 4.777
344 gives 4.489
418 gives 4.392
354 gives 4.762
